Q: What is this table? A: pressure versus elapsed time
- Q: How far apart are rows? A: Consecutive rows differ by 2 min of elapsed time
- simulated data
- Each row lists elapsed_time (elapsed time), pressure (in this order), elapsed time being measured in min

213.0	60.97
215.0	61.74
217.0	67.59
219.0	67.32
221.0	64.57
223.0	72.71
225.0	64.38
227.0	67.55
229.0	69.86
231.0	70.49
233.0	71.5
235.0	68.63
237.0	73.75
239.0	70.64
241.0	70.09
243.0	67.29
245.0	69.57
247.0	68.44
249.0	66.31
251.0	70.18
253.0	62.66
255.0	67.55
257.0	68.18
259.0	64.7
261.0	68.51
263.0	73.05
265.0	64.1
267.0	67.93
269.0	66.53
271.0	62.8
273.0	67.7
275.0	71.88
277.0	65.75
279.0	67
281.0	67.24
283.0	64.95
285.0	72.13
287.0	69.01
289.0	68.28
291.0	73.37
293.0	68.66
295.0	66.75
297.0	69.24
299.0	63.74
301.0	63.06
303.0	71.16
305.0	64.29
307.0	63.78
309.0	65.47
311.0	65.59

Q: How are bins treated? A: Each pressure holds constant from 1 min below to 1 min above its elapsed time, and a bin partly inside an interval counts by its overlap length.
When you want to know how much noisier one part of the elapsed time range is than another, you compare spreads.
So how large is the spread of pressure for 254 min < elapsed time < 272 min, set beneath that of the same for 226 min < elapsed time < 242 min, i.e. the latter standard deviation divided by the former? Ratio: 0.61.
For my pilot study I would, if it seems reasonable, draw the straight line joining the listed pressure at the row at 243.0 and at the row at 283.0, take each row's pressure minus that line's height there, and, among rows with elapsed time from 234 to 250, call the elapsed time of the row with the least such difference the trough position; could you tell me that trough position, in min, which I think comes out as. 249.0 min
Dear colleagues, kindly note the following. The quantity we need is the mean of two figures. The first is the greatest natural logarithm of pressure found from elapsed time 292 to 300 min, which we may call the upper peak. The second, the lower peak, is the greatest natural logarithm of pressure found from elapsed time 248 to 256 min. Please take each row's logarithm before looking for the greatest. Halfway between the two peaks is 4.244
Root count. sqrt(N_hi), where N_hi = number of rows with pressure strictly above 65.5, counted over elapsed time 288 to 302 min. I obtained 2.24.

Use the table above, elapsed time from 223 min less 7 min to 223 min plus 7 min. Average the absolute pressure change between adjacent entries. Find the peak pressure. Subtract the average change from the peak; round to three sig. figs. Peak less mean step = 68.5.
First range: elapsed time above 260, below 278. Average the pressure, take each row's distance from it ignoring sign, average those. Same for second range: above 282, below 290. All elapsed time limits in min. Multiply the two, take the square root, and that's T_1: 2.21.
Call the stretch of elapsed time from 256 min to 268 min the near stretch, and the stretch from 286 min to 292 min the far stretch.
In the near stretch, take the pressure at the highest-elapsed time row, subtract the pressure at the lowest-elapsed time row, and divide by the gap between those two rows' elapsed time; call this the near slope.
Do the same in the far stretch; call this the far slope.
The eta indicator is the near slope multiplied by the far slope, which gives -0.027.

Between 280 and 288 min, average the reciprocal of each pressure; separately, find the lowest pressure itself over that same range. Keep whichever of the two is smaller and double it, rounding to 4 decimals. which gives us 0.0293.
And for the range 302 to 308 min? 0.0302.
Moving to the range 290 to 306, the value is 0.0297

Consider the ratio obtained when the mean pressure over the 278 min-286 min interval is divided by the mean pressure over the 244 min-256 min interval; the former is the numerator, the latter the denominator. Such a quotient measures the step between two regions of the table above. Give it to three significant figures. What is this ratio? 1.01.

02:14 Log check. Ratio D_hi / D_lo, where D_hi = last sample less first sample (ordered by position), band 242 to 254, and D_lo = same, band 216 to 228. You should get 116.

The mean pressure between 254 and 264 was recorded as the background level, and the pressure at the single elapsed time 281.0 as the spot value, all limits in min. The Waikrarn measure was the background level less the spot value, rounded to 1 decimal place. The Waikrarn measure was 1.2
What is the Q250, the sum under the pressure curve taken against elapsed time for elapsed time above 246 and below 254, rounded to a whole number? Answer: 535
